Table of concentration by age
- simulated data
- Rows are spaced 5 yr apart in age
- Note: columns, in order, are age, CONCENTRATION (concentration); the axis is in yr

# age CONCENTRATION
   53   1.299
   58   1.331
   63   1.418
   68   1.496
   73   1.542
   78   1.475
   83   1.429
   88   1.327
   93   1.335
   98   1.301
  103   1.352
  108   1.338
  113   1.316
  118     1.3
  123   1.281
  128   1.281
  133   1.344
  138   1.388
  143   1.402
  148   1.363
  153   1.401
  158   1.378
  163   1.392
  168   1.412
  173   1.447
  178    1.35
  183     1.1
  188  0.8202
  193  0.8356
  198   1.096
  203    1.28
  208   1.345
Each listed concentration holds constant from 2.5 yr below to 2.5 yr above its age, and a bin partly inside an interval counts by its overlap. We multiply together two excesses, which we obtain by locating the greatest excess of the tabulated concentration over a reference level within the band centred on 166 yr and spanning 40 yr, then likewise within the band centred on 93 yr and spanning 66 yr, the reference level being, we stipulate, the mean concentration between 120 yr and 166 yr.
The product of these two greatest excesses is 0.016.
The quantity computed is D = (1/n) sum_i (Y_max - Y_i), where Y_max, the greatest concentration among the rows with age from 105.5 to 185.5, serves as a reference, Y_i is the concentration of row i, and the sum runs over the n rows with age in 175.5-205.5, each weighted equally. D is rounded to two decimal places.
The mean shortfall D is 0.37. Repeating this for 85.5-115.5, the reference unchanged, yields 0.12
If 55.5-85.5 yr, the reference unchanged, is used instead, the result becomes 0.00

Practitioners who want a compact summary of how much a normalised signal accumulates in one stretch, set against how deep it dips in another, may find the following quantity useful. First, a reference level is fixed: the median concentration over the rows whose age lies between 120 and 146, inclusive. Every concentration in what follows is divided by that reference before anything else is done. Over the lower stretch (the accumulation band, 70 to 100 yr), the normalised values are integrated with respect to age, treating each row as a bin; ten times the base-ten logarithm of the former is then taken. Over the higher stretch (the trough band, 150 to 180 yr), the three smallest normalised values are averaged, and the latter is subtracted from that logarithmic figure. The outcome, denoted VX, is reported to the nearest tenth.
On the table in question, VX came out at 13.9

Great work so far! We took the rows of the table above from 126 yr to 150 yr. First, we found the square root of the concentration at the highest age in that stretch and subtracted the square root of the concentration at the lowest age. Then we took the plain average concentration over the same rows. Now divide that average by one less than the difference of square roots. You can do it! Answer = -1.41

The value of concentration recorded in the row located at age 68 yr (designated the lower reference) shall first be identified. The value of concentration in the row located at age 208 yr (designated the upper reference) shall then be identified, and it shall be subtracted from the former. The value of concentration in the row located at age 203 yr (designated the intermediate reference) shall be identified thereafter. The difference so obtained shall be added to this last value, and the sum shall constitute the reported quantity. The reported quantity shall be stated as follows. 1.43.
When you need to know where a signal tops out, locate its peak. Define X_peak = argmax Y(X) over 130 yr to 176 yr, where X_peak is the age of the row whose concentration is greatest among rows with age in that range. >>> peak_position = 173 yr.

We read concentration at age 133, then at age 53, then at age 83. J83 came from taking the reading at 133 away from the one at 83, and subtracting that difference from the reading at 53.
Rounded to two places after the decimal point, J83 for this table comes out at 1.21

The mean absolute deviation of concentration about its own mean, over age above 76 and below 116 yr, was 0.046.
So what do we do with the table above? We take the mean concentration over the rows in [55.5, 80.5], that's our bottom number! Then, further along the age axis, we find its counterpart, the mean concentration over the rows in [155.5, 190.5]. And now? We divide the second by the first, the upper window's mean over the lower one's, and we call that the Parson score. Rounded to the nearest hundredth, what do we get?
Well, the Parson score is 0.88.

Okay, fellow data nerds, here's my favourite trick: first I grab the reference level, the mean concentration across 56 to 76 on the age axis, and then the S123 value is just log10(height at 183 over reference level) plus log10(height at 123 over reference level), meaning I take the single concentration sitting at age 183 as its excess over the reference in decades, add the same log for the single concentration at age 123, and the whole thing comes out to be -0.17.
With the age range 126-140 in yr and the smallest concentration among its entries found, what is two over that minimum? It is 1.56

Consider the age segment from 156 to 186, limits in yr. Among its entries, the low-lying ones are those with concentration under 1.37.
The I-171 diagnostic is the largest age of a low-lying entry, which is 183 yr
